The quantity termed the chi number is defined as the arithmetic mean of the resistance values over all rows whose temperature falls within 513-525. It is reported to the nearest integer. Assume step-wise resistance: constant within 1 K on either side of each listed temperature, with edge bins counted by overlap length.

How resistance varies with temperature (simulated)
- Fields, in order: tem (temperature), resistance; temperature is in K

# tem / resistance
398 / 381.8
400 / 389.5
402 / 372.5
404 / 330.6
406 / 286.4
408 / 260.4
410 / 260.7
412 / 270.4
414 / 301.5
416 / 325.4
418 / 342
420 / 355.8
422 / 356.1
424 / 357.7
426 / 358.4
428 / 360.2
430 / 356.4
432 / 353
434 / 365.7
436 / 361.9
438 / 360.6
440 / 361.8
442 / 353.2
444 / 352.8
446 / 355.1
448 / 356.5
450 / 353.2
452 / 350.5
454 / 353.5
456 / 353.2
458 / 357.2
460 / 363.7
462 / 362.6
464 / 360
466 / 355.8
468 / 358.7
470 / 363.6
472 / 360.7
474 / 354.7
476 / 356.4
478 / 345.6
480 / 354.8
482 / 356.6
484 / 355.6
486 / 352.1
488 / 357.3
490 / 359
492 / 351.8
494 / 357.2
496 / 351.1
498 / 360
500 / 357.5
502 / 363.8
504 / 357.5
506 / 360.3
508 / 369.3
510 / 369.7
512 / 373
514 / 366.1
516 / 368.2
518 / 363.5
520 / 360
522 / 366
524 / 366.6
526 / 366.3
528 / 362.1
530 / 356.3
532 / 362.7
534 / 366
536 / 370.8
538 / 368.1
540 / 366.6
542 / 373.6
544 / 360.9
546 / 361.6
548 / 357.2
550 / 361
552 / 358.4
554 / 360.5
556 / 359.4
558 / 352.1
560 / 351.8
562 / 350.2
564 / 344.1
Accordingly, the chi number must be 365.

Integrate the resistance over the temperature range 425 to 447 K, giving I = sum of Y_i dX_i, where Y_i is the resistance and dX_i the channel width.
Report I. 7878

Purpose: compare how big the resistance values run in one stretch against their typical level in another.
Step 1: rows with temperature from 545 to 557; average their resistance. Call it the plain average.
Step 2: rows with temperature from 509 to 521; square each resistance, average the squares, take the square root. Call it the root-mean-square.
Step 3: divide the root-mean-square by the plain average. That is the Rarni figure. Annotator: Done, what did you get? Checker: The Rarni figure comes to 1.02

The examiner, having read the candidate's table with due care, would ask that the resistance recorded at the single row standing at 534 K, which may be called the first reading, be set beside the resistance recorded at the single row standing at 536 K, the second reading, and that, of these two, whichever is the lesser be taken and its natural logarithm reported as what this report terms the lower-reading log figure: 5.90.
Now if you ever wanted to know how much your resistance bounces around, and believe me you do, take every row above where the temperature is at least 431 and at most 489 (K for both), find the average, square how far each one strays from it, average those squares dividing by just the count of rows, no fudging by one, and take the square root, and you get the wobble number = 4.5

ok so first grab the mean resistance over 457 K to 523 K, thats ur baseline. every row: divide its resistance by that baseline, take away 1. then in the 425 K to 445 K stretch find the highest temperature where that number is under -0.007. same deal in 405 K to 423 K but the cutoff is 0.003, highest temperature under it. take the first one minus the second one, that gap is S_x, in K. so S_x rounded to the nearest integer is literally 22 K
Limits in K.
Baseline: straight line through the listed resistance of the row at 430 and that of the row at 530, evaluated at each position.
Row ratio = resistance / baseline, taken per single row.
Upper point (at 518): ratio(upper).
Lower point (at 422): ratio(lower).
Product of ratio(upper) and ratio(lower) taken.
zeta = 1.02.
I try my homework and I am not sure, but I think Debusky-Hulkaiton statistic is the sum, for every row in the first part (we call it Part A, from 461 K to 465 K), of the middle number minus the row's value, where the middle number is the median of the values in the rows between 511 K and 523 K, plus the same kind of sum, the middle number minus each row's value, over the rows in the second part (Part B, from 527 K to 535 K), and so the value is 27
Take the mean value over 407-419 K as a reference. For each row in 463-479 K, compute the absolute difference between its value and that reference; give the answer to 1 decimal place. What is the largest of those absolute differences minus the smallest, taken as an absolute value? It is 18.0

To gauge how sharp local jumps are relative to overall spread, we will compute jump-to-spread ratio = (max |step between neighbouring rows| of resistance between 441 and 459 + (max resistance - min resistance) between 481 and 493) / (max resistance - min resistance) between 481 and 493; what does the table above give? 1.6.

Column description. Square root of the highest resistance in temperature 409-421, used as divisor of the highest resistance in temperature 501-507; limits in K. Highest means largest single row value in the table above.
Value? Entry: 19.3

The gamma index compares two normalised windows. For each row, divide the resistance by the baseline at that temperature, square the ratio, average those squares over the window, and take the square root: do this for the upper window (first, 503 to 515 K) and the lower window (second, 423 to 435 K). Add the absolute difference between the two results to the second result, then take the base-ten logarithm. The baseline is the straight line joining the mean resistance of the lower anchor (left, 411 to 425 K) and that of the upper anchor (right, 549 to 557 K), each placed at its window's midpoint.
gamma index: 0.046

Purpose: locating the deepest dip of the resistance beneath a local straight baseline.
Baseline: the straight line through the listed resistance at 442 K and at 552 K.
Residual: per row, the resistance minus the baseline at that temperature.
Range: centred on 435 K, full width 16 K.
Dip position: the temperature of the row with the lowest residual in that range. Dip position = 442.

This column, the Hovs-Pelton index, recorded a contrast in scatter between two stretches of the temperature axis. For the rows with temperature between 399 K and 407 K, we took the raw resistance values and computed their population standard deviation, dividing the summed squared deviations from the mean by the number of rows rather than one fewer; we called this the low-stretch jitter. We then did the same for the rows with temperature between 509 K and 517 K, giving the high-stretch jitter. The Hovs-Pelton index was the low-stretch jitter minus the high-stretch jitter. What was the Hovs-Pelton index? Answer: 37.4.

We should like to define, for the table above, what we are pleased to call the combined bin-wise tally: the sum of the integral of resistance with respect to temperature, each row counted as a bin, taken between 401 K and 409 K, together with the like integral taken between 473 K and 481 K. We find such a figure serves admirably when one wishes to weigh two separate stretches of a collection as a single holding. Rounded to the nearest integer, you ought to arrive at 5323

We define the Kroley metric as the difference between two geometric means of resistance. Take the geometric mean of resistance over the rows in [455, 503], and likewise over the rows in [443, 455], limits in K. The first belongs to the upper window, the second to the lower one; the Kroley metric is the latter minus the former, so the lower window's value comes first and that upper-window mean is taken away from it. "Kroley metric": -3.4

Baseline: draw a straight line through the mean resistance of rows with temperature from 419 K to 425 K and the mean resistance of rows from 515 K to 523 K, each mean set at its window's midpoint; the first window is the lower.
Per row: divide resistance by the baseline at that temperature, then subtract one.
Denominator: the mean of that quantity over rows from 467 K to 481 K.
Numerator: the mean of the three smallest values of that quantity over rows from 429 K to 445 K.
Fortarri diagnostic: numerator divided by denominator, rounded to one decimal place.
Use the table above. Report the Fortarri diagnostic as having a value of 1.1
